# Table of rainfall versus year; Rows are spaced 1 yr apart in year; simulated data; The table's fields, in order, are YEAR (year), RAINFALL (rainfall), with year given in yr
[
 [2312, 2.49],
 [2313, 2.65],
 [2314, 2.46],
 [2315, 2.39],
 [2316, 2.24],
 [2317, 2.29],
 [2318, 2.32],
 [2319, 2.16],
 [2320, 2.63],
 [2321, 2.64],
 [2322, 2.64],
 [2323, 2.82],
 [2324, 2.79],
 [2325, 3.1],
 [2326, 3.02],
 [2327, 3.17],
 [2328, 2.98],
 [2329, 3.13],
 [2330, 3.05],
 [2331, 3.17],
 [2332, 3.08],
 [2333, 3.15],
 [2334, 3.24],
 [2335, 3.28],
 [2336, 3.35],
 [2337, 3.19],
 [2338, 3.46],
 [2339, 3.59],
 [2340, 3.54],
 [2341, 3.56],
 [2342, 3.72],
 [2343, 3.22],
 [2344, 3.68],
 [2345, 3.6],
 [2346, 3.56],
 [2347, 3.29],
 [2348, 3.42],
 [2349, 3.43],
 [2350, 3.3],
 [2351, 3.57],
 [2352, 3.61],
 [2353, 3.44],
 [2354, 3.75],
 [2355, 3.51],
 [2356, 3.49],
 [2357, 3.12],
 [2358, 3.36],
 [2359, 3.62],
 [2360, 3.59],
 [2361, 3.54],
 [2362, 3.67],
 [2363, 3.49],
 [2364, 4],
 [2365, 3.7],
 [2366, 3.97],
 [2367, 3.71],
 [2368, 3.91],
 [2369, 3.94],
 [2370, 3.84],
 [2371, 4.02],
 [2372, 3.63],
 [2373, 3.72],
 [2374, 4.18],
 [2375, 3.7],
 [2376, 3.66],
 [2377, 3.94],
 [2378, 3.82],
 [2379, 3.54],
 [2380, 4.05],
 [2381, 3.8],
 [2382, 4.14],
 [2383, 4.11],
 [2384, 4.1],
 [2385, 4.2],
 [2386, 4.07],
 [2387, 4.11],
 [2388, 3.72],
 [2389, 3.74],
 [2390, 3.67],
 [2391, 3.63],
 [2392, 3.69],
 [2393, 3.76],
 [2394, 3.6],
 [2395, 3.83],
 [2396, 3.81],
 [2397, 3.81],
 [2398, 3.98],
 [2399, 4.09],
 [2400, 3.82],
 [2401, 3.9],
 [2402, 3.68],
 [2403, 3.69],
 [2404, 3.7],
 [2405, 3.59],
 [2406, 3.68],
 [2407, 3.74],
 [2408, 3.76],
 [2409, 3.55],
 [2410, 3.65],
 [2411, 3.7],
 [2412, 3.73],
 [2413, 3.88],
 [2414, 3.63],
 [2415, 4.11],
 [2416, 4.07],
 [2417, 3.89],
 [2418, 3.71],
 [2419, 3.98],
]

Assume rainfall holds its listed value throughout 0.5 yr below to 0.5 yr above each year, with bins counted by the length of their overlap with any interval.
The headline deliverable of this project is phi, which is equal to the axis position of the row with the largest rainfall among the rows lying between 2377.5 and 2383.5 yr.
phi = 2382 yr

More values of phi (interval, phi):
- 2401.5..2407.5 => 2407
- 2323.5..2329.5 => 2327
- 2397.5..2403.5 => 2399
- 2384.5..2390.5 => 2385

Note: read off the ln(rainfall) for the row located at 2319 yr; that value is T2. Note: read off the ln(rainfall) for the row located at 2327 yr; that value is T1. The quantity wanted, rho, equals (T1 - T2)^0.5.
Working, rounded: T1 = 1.154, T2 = 0.77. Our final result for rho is 0.62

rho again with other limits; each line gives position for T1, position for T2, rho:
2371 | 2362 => 0.30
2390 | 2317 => 0.69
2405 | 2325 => 0.38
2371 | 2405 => 0.34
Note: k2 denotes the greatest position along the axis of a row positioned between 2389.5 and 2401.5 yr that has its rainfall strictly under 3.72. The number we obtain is 2394 yr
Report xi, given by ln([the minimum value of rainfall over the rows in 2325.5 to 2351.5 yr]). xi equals 1.1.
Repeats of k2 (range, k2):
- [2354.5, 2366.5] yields 2365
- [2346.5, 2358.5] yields 2358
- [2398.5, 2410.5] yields 2410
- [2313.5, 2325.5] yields 2325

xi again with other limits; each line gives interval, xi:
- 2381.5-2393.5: 1.3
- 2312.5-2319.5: 0.8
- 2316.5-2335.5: 0.8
